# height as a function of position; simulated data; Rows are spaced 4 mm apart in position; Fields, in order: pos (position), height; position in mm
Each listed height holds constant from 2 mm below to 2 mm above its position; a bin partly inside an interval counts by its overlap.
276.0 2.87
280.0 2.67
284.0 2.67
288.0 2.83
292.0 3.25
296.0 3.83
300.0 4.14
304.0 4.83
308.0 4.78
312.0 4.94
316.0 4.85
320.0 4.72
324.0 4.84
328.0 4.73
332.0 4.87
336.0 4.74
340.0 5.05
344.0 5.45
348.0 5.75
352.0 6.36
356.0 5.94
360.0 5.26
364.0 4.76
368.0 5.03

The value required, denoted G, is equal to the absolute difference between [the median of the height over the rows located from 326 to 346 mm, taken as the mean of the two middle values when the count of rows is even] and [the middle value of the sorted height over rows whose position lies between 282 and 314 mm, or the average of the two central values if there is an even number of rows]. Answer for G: 0.9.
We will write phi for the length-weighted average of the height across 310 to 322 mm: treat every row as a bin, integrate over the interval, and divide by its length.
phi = 4.8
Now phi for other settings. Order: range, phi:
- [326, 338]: 4.8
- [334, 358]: 5.5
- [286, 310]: 3.9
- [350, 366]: 5.6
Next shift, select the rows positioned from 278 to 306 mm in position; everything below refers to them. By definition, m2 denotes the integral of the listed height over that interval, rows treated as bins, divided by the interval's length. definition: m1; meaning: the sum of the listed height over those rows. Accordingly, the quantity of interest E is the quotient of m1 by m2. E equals 7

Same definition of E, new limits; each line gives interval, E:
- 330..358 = 7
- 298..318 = 5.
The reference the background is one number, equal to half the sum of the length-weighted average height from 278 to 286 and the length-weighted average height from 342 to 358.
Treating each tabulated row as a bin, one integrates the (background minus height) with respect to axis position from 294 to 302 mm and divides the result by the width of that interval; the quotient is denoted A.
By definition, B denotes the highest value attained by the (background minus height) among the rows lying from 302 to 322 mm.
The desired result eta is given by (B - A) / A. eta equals -2.6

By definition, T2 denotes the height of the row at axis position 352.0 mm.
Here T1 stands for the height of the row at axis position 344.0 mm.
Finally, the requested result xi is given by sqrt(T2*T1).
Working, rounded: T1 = 5.45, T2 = 6.36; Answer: 5.9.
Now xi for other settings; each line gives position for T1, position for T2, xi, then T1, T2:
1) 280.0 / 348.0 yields 3.9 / 2.67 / 5.75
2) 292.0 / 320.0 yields 3.9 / 3.25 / 4.72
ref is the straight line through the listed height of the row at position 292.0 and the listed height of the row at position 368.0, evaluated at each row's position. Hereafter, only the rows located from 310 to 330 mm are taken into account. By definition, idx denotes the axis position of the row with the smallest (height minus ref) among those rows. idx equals 328.0 mm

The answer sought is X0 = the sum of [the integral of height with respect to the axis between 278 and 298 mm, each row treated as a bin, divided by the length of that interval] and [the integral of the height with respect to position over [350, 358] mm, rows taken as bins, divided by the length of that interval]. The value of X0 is 9.2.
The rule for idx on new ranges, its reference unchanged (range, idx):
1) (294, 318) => 296.0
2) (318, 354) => 336.0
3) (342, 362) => 360.0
